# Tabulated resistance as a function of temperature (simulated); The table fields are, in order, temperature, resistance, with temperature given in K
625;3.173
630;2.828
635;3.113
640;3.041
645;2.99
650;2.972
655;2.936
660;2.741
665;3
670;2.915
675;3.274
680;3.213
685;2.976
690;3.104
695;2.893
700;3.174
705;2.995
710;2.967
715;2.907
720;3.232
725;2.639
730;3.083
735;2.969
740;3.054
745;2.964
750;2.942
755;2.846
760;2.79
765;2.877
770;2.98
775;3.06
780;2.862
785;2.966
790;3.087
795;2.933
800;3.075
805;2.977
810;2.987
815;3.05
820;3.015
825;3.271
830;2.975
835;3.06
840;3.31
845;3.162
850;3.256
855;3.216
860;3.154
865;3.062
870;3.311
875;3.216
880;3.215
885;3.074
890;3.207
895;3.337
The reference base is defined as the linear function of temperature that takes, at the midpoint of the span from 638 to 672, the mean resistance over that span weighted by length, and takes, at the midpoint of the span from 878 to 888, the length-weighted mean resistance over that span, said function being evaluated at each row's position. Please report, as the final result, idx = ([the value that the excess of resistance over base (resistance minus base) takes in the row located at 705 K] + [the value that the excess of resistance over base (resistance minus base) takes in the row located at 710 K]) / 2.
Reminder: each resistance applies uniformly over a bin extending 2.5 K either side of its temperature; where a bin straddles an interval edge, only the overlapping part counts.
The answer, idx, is -0.01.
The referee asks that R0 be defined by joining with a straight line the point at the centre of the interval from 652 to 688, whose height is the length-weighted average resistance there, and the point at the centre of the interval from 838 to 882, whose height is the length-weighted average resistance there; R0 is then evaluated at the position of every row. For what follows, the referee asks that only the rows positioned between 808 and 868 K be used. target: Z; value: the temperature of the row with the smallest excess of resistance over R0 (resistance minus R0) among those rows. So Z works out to 830 K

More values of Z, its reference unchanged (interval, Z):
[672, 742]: 725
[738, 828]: 760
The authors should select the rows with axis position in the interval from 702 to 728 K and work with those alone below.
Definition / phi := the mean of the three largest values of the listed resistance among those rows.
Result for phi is 3.06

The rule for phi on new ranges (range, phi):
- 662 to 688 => 3.16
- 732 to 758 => 3.00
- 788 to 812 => 3.05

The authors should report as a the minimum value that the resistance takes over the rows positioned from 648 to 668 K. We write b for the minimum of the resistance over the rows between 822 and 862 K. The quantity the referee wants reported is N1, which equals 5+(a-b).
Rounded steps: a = 2.741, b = 2.975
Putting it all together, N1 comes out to 4.77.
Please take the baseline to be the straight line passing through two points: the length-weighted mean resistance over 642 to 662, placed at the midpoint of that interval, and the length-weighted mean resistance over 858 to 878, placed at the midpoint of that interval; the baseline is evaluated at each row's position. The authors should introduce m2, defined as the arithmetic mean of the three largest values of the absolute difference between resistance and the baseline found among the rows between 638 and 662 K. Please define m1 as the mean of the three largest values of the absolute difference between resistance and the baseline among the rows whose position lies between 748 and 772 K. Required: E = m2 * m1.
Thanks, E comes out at 0.029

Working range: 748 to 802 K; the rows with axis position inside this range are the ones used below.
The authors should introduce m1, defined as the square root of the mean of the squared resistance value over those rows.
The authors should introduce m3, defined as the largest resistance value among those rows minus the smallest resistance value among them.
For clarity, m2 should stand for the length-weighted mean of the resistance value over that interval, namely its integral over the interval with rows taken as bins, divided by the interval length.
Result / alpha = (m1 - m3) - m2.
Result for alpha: -0.29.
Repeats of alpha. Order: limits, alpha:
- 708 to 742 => -0.59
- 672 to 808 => -0.63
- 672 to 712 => -0.38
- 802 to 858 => -0.33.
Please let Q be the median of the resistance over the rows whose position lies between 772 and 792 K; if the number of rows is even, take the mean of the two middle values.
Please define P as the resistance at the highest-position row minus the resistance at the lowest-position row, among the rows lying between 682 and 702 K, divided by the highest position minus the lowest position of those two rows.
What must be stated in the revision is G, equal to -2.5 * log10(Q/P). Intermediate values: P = 0.013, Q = 3.01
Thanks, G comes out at -5.9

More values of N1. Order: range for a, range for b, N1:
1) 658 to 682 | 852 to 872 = 4.68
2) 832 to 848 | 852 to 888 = 5.00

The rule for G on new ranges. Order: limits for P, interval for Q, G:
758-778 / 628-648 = -5.6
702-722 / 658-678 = -5.7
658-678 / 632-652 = -4.8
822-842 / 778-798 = -7.6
